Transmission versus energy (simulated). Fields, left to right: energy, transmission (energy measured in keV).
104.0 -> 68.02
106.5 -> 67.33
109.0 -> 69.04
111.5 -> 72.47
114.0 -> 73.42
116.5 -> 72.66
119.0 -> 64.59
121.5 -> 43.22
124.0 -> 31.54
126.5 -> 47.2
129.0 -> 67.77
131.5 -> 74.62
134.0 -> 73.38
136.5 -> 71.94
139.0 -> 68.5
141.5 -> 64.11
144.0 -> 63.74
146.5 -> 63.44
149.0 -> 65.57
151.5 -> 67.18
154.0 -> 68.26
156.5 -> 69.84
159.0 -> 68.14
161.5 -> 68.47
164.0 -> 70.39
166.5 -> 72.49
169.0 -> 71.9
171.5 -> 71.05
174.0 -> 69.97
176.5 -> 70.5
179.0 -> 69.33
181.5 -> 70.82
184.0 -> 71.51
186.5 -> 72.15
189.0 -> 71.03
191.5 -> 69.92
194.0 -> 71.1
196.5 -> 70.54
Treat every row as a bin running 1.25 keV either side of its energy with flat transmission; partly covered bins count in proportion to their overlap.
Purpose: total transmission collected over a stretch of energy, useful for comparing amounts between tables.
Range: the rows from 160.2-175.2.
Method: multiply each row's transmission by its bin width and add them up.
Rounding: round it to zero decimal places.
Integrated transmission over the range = 1061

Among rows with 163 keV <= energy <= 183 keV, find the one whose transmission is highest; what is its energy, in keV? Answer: 166.5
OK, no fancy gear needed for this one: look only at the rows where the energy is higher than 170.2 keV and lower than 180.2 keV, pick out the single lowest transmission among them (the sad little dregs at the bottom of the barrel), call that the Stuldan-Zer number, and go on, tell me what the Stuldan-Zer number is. 69.33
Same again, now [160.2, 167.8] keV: 68.47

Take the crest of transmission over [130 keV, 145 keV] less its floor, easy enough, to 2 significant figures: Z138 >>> 11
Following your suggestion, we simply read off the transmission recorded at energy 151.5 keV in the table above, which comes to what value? 67.18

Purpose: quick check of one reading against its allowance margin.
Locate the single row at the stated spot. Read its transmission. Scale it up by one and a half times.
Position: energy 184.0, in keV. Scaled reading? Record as 107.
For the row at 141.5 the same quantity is 96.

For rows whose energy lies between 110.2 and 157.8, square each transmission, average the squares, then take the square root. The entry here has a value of 65.4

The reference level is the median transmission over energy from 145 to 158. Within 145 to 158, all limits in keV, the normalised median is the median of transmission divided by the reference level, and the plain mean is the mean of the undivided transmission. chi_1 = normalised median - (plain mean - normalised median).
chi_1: -65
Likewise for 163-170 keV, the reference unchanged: -69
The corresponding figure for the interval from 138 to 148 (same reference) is -63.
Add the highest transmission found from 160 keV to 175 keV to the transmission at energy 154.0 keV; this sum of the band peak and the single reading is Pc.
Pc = 141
